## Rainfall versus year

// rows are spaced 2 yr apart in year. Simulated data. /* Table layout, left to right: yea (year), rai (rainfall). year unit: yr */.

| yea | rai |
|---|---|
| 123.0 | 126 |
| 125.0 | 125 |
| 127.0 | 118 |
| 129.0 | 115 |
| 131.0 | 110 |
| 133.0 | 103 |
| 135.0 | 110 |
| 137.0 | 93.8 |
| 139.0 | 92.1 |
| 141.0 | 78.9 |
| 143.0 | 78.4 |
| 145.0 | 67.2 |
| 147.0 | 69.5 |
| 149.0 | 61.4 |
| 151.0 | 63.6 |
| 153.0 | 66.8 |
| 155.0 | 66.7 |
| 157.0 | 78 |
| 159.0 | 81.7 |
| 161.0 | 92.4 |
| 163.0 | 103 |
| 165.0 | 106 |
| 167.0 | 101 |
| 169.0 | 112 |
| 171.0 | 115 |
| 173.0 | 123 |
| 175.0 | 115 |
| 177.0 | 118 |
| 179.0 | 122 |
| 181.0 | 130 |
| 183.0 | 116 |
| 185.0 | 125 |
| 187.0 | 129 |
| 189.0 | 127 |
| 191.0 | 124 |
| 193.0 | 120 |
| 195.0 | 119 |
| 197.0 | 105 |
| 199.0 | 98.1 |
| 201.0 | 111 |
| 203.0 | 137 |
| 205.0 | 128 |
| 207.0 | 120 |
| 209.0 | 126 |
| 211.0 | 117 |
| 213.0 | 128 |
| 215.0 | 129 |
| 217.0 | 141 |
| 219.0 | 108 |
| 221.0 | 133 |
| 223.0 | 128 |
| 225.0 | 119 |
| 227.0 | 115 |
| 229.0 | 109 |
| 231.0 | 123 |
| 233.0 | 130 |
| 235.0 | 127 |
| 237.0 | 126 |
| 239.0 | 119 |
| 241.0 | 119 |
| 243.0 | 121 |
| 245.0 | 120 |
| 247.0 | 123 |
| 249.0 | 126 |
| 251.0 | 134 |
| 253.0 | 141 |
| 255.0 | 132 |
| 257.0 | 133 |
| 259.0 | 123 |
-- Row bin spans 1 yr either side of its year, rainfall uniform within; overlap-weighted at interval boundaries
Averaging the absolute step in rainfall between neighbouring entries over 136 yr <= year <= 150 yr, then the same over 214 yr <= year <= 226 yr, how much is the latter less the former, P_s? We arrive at 11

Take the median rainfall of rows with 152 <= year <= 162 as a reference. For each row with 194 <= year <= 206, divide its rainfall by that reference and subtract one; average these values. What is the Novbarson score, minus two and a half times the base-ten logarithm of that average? 0.77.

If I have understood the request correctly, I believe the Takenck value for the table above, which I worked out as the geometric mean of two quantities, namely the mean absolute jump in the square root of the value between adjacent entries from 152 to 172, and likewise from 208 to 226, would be 0.447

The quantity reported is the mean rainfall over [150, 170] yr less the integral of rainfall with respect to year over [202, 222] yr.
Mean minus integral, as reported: -2447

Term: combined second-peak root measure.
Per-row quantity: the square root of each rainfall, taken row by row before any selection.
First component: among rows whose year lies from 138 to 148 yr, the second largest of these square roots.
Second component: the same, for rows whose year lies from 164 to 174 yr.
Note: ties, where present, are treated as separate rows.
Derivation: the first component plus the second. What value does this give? 19.6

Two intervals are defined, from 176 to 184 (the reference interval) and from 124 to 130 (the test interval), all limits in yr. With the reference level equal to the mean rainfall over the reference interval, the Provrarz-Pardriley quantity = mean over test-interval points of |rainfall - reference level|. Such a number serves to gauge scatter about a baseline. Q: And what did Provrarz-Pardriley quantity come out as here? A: 4.5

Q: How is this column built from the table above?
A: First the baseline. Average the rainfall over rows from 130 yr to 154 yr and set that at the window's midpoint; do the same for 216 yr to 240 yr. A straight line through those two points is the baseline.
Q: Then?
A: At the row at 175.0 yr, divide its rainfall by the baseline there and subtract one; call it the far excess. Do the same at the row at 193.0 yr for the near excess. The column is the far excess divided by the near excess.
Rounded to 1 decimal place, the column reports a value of 1.4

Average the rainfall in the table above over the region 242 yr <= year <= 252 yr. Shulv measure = 125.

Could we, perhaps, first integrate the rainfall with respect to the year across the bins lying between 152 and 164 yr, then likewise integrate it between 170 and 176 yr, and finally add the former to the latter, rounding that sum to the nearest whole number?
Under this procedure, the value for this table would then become 1683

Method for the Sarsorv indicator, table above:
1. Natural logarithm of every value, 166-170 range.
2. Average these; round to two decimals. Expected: 4.67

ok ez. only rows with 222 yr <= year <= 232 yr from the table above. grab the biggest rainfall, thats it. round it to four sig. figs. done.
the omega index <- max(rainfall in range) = 128.0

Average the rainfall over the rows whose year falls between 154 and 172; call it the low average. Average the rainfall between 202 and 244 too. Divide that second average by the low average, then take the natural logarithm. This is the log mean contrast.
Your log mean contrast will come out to 0.265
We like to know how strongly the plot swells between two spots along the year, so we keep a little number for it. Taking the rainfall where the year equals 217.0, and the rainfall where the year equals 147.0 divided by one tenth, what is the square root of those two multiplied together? 313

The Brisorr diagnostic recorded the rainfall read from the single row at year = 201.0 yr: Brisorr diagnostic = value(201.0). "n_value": 111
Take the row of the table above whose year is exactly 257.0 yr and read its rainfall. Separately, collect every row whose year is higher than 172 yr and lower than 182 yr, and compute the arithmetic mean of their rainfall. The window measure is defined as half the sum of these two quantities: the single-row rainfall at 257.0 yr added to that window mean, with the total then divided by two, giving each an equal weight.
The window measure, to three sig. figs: 127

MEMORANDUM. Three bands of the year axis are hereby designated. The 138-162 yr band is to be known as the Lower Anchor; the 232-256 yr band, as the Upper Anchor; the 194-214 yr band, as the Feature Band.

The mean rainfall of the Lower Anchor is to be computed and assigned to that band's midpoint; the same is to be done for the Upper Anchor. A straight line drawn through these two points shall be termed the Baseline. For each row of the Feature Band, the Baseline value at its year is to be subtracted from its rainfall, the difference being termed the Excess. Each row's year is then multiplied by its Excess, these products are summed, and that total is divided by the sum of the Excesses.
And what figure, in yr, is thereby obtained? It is 205.0 yr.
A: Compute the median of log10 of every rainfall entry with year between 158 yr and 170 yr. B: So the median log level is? 2.01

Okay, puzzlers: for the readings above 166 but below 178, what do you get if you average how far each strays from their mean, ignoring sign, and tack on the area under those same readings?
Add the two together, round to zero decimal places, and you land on 1373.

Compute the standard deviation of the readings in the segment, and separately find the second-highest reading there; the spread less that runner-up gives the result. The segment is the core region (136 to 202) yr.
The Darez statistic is -107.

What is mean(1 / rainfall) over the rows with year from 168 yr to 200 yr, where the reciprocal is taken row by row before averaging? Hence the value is 0.0085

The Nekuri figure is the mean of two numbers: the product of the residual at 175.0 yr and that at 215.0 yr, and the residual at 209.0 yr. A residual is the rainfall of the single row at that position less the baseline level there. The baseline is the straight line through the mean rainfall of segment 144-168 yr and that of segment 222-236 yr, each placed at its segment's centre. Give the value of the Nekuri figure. 196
